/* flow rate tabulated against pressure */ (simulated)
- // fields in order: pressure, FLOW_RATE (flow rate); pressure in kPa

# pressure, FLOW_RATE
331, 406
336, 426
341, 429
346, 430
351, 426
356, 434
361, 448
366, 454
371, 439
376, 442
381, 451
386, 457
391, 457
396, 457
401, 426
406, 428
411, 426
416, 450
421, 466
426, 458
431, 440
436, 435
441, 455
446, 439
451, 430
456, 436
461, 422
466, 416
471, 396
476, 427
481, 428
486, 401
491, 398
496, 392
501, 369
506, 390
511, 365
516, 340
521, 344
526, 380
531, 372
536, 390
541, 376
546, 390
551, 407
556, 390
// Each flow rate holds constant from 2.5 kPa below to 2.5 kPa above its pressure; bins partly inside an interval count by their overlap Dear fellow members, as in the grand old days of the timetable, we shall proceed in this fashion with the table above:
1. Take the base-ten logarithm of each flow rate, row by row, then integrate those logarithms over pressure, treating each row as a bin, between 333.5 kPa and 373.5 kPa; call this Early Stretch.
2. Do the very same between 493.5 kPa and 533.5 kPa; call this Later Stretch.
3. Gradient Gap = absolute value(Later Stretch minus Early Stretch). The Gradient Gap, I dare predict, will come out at 2.9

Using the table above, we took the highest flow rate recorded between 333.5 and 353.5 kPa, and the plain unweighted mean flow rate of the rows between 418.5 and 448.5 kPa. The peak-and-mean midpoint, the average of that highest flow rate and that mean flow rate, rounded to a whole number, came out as 439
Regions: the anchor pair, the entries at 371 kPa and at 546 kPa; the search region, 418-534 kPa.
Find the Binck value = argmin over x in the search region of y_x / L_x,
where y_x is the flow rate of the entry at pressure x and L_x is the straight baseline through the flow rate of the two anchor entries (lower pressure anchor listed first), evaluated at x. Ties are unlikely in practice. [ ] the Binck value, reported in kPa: 516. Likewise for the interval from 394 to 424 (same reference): 401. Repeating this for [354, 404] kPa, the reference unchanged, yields 356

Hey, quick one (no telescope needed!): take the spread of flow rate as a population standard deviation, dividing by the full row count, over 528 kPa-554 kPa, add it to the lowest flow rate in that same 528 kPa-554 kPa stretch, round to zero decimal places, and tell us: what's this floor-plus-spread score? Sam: 384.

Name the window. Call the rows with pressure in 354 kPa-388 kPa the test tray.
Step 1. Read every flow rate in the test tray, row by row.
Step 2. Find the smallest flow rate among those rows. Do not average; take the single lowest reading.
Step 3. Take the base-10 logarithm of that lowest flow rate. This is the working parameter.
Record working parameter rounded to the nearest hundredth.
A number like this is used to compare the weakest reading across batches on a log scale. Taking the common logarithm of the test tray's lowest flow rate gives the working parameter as 2.64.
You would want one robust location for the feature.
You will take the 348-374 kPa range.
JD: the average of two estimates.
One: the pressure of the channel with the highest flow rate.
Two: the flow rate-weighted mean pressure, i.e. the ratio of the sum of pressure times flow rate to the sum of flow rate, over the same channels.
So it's 363.6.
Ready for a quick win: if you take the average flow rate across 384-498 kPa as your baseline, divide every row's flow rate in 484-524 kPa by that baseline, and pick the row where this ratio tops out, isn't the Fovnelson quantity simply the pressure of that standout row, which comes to 486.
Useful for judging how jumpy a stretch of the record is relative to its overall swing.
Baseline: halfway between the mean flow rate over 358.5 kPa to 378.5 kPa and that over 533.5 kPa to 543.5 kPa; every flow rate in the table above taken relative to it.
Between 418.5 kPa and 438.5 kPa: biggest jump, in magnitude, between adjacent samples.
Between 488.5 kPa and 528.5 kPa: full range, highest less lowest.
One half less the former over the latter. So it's 0.2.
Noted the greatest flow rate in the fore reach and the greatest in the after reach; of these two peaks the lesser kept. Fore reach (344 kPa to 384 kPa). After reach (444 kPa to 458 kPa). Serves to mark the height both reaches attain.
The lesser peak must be 439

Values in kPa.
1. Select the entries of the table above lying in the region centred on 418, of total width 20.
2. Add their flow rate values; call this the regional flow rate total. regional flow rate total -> 1800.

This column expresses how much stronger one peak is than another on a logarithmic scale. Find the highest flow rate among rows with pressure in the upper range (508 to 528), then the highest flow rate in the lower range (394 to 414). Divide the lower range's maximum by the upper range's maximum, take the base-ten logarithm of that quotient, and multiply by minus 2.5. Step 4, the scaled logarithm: -0.20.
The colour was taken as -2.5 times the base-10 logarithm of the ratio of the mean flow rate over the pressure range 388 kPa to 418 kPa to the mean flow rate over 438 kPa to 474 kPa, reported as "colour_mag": -0.032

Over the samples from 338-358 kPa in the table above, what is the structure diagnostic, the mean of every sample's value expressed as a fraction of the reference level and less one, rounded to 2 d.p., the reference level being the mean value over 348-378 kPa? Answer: -0.02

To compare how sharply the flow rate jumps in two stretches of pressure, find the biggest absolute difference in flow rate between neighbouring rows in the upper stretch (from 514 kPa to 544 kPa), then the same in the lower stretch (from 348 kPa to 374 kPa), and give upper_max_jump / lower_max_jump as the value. 2.4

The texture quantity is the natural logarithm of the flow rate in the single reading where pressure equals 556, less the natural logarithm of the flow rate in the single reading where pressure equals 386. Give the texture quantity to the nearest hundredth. -0.16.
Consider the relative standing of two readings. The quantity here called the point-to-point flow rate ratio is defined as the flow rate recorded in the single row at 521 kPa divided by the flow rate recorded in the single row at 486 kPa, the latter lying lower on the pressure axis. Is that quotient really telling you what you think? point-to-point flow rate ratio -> 0.86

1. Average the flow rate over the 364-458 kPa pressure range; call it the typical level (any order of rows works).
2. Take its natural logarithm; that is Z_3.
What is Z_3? 6.10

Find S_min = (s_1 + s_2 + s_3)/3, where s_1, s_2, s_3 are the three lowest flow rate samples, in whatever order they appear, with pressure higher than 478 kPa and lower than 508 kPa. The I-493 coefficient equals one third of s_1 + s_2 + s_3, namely 384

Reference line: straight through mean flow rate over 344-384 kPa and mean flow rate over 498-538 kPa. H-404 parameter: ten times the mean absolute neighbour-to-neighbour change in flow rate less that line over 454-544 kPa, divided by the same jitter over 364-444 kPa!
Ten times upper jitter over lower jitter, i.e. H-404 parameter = 14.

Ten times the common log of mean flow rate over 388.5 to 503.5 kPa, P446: 26.32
